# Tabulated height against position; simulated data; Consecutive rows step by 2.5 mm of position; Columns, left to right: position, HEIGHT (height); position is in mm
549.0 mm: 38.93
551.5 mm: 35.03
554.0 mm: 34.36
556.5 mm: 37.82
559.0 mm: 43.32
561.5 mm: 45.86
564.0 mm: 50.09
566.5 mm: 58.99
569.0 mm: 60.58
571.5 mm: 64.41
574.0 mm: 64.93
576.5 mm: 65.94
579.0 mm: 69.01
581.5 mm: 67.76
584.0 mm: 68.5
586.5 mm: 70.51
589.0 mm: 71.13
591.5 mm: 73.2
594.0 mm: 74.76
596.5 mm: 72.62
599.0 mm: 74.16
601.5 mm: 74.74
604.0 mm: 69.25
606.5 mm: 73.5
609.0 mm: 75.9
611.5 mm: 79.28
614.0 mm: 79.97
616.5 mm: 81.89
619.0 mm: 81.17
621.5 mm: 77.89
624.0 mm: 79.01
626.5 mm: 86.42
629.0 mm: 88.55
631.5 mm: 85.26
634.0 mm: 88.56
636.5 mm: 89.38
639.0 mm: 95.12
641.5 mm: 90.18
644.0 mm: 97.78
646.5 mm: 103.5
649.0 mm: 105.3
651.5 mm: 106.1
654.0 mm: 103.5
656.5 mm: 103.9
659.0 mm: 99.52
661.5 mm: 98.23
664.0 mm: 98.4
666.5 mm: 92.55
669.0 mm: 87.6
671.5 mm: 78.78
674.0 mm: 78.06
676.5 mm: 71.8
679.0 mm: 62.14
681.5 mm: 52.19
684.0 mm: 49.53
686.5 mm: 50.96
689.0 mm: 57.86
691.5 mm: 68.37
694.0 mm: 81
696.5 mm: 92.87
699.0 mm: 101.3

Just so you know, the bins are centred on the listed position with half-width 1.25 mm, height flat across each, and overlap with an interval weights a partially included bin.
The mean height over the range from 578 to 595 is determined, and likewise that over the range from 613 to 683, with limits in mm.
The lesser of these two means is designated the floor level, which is 71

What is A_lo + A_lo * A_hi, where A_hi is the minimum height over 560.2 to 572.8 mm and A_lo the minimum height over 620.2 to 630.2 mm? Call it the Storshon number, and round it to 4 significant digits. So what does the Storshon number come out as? 3650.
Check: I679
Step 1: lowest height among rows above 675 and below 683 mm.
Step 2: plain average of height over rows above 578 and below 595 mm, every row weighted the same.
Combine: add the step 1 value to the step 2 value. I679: 123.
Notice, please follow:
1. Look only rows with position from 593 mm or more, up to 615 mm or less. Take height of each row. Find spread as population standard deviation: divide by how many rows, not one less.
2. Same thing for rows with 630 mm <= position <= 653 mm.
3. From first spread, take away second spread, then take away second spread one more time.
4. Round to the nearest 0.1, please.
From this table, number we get -11.8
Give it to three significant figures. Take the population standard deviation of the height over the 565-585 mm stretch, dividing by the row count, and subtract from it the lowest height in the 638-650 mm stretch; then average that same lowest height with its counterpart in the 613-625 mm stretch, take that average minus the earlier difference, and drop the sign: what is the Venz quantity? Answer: 171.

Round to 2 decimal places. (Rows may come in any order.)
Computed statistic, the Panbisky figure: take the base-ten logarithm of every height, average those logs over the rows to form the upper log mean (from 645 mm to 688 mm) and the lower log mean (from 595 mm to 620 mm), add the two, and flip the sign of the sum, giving -3.80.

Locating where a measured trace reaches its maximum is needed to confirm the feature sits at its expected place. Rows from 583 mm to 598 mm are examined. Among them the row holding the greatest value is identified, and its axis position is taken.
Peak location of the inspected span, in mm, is 594.0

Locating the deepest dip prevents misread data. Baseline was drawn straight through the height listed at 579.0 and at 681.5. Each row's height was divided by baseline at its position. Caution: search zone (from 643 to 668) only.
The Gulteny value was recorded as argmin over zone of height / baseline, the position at 644.0 mm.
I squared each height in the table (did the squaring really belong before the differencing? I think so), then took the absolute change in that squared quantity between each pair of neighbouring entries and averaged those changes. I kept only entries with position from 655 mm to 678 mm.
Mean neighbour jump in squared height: 713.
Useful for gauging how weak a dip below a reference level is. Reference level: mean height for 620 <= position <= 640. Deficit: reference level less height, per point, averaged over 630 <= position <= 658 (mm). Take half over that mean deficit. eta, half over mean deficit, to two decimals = -0.05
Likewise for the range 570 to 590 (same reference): 0.03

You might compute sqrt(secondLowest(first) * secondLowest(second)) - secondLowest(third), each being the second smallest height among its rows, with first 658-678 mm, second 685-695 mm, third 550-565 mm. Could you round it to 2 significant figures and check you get 32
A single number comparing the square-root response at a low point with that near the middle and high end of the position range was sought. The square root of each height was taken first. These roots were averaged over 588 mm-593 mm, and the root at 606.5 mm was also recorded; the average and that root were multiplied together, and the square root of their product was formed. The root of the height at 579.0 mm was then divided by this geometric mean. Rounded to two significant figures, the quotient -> 0.97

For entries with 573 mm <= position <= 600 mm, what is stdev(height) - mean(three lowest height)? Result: -63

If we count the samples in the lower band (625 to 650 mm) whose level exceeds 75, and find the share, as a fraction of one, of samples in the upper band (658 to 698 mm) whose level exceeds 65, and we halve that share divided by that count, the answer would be 0.034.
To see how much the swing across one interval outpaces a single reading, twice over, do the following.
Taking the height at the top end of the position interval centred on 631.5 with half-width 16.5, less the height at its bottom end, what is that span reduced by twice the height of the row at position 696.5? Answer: -164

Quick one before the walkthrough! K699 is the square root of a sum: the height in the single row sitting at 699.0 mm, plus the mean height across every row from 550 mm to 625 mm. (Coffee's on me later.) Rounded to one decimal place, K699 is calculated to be 12.9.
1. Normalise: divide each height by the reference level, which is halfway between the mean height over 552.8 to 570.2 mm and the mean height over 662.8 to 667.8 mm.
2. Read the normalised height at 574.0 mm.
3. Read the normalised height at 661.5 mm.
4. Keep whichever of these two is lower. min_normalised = 0.91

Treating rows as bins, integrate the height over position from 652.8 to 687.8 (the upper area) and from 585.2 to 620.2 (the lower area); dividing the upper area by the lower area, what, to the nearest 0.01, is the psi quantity 1.07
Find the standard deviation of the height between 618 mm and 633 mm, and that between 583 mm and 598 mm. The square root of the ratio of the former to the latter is 1.40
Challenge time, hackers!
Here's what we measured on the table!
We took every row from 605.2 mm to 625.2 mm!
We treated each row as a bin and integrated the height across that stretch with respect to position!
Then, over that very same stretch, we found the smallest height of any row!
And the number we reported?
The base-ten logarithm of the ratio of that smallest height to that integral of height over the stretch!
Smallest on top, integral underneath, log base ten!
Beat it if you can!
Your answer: -1.33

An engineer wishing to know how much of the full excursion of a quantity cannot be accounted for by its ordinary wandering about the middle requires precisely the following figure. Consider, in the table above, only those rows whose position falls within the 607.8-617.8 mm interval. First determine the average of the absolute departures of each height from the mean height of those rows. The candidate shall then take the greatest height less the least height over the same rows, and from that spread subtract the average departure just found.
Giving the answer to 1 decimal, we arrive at 4.3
